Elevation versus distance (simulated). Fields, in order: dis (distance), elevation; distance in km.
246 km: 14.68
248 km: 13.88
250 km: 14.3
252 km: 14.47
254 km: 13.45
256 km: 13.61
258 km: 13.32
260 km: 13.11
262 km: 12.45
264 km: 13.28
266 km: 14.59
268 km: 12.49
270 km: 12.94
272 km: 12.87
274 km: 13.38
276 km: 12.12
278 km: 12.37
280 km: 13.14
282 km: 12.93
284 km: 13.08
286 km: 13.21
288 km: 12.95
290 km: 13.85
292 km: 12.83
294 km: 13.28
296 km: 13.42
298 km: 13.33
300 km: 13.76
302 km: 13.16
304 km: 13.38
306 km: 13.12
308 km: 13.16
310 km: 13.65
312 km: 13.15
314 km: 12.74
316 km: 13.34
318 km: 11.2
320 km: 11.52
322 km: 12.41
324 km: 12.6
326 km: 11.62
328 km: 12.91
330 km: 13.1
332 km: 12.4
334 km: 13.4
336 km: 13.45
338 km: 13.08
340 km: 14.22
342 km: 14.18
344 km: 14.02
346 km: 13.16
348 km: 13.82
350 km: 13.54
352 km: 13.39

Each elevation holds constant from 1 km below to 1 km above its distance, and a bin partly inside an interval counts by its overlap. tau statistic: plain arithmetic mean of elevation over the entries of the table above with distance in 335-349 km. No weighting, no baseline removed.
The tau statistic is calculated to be 13.7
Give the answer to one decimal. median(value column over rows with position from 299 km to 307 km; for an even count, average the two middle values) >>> 13.3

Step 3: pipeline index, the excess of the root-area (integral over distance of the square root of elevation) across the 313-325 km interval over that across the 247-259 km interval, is -3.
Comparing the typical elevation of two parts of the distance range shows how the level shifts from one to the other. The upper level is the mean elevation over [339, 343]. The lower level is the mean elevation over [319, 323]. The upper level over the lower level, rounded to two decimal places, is 1.19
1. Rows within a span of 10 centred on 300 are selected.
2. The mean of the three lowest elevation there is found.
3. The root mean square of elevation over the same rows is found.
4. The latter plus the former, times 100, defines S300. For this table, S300 2670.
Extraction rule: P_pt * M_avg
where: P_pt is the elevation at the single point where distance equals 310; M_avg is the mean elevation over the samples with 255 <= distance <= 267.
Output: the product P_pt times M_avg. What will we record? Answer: 183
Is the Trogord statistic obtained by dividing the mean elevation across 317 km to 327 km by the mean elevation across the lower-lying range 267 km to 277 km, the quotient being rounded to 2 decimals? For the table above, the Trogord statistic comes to 0.93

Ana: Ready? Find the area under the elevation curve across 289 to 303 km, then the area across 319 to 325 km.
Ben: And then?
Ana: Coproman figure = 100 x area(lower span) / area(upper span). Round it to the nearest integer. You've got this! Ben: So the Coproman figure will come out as 256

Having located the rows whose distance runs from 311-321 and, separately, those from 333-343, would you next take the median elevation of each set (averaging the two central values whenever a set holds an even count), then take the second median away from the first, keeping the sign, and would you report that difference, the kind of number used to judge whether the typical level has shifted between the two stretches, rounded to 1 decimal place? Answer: -0.7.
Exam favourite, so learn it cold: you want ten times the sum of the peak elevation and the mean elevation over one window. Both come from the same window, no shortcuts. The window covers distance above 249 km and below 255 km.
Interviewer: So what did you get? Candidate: 285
